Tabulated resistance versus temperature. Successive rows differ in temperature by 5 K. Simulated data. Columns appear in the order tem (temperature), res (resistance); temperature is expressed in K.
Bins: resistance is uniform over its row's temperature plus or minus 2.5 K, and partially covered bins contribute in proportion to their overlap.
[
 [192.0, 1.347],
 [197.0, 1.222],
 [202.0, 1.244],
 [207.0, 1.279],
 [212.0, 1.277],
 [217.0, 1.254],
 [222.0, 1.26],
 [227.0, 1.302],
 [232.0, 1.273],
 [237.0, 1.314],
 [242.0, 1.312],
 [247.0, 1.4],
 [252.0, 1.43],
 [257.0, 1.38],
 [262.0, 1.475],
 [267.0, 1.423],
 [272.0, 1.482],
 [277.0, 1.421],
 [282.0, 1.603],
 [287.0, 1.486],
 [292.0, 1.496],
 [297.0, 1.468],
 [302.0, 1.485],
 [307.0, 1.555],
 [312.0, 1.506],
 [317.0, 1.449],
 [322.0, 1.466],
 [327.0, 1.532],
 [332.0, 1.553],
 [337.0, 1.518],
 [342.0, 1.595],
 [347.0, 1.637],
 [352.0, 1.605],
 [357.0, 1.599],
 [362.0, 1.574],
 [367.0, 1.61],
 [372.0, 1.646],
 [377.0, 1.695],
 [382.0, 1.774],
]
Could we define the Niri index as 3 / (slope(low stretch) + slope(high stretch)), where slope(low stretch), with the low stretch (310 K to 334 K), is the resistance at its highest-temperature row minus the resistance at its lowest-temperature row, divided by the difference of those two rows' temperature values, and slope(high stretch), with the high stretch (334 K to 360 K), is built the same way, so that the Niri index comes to 469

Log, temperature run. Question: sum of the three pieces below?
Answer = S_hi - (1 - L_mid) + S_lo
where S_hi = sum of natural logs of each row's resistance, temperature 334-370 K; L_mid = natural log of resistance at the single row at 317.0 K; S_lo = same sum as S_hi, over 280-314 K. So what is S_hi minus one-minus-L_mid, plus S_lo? 5.5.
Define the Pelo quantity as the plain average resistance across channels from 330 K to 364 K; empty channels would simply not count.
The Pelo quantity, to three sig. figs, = 1.58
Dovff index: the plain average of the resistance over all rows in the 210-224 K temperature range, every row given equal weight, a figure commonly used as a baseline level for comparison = 1.26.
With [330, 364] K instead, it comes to 1.58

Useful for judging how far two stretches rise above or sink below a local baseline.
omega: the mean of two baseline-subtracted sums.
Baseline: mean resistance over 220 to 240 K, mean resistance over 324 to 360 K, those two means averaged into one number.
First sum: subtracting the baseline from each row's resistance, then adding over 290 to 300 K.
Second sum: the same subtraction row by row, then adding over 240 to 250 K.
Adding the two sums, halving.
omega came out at -0.03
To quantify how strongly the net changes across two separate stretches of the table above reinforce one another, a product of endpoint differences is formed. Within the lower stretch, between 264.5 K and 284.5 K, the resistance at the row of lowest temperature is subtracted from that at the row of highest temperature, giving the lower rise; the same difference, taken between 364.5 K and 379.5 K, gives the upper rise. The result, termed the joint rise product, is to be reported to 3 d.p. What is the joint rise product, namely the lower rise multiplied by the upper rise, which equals 0.015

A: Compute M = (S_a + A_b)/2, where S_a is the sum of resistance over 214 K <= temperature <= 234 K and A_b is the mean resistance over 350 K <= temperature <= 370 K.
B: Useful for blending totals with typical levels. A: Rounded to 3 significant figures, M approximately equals 3.34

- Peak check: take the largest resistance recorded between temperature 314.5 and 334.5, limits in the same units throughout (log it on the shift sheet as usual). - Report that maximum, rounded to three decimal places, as 1.553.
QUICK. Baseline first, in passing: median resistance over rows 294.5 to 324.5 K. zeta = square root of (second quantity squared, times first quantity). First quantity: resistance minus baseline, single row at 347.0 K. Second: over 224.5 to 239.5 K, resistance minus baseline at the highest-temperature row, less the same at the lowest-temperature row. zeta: 0.005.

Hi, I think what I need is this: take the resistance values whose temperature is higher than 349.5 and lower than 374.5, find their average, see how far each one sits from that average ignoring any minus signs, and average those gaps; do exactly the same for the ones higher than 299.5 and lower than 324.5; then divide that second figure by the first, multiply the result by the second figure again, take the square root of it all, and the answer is 0.24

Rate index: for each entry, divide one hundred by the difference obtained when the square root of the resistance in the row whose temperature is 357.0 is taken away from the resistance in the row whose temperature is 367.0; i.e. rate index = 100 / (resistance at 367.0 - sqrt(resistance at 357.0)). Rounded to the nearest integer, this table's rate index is 289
